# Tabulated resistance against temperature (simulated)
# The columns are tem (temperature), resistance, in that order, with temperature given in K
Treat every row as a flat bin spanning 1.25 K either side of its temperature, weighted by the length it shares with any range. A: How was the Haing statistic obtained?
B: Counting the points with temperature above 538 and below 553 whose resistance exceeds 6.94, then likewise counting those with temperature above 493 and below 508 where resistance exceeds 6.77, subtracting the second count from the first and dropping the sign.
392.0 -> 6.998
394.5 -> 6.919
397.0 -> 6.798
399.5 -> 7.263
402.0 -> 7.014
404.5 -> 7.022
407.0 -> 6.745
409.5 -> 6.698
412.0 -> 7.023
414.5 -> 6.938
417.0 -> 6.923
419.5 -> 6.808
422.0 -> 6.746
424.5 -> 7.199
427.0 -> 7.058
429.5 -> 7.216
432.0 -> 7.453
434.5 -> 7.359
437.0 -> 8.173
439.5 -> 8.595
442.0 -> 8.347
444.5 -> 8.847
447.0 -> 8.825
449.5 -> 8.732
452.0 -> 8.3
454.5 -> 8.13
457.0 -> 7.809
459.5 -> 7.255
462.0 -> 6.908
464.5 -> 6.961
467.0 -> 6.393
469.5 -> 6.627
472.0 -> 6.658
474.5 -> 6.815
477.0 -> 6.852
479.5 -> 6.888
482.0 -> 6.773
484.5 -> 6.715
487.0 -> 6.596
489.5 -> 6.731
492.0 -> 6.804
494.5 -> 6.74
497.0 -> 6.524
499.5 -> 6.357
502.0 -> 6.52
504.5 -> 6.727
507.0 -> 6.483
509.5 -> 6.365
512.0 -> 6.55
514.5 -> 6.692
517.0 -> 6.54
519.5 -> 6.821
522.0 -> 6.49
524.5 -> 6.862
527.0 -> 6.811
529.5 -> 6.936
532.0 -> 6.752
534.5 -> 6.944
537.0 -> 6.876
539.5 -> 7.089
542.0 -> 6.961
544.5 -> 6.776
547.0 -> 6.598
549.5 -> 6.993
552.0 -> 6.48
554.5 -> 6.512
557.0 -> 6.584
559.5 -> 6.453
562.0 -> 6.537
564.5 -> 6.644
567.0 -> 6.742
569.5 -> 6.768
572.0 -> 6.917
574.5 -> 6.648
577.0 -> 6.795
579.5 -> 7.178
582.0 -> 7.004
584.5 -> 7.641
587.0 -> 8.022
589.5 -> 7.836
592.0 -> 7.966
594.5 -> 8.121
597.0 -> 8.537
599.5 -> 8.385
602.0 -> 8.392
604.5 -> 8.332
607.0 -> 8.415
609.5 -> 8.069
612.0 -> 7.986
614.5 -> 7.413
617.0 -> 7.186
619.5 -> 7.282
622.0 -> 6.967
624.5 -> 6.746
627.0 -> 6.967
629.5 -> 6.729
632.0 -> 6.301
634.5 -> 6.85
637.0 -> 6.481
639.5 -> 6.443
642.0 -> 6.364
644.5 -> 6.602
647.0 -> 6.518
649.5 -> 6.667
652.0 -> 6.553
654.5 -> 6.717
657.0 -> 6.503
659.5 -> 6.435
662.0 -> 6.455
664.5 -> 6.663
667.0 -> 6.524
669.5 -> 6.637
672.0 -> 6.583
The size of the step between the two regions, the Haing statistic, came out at 3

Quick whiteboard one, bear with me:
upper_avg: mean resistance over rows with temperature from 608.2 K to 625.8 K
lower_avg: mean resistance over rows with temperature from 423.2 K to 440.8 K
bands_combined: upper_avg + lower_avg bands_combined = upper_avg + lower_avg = 15.0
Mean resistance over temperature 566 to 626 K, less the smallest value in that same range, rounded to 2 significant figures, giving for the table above 0.91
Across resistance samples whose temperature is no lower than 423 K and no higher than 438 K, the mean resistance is 7.4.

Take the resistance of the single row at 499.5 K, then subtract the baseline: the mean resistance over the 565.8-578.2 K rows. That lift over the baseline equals -0.42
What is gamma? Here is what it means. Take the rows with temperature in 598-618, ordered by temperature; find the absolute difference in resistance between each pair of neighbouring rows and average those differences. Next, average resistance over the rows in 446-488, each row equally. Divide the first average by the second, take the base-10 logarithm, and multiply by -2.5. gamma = 3.91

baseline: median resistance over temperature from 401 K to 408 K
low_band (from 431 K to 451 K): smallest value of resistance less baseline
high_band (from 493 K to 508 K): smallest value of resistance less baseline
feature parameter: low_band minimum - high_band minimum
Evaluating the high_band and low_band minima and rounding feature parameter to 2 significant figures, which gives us 1.0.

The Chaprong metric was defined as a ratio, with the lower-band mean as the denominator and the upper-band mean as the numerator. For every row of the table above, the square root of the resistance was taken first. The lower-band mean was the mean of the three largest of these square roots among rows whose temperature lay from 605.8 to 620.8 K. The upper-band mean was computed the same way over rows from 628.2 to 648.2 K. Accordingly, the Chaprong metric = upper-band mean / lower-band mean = 0.91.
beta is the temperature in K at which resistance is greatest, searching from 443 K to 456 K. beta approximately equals 444.5 K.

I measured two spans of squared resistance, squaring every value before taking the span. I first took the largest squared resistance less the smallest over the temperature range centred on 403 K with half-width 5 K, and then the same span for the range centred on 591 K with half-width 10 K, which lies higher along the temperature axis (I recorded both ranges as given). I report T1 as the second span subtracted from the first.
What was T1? -17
